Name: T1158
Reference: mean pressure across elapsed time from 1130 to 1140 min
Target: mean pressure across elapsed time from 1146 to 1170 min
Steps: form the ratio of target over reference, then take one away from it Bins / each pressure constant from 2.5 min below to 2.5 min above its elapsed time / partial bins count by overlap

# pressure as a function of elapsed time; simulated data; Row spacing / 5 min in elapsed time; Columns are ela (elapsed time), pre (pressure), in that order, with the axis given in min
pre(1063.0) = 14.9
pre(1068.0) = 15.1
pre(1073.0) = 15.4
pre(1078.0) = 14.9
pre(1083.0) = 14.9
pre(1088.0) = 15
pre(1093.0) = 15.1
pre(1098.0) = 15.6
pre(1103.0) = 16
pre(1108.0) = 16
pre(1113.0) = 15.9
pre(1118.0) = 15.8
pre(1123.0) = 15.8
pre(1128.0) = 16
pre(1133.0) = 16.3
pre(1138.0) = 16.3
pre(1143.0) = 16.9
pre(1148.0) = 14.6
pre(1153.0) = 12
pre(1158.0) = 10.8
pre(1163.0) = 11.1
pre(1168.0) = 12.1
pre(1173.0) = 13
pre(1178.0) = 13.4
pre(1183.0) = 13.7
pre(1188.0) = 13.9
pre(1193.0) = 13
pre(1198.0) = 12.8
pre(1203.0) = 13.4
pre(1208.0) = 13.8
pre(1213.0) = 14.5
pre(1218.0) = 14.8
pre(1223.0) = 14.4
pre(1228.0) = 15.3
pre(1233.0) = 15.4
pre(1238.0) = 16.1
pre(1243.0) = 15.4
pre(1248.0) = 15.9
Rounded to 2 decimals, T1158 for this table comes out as -0.26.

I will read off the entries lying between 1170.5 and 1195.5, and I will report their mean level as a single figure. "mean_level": 13.4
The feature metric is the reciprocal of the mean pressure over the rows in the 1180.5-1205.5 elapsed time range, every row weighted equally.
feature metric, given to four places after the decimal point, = 0.0749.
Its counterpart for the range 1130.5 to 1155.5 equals 0.0657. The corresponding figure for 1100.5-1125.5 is 0.0629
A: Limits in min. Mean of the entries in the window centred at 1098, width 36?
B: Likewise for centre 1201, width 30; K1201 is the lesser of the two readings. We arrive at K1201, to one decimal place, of 13.6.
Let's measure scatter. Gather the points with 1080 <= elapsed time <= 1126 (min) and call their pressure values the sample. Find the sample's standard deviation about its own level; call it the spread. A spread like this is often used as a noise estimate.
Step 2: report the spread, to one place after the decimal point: 0.4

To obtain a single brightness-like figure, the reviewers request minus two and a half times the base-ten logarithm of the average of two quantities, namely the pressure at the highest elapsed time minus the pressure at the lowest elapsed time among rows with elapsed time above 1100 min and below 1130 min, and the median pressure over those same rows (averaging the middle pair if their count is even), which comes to -2.25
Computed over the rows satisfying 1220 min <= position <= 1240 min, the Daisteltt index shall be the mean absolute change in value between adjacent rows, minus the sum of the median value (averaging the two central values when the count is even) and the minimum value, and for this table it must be -29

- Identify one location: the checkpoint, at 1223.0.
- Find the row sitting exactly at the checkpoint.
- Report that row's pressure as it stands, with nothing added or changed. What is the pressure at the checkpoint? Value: 14.4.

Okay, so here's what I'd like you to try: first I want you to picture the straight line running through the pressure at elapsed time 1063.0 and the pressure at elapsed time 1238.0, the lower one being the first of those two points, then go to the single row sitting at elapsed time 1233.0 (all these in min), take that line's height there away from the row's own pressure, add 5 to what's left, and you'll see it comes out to 4.3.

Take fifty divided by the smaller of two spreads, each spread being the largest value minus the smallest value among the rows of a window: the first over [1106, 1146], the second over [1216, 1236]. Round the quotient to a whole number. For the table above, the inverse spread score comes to 50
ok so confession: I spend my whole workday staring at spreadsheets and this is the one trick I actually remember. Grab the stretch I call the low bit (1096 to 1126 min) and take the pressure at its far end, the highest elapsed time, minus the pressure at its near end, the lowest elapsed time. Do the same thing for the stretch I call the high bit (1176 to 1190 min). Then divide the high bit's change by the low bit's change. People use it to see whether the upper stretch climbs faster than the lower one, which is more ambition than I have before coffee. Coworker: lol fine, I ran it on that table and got 2.5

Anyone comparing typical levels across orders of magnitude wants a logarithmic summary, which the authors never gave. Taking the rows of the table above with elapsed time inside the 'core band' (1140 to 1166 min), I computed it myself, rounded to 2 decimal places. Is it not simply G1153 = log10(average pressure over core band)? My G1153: 1.12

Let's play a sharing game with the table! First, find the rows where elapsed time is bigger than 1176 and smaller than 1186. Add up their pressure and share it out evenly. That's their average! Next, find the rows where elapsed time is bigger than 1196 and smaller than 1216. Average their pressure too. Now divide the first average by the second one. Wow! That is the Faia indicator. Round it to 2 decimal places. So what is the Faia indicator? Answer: 0.99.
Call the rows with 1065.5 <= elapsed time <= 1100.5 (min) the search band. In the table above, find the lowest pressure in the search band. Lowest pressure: 14.9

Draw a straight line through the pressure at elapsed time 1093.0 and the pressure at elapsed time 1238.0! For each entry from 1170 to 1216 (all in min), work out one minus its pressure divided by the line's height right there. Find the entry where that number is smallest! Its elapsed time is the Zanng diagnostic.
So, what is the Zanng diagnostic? 1213.0 min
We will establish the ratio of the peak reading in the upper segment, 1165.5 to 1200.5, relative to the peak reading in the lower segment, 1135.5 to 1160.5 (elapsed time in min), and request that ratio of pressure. 0.82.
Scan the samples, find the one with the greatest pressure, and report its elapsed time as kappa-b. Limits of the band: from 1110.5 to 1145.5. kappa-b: 1143.0 min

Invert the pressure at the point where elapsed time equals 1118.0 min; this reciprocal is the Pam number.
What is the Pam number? 0.0633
